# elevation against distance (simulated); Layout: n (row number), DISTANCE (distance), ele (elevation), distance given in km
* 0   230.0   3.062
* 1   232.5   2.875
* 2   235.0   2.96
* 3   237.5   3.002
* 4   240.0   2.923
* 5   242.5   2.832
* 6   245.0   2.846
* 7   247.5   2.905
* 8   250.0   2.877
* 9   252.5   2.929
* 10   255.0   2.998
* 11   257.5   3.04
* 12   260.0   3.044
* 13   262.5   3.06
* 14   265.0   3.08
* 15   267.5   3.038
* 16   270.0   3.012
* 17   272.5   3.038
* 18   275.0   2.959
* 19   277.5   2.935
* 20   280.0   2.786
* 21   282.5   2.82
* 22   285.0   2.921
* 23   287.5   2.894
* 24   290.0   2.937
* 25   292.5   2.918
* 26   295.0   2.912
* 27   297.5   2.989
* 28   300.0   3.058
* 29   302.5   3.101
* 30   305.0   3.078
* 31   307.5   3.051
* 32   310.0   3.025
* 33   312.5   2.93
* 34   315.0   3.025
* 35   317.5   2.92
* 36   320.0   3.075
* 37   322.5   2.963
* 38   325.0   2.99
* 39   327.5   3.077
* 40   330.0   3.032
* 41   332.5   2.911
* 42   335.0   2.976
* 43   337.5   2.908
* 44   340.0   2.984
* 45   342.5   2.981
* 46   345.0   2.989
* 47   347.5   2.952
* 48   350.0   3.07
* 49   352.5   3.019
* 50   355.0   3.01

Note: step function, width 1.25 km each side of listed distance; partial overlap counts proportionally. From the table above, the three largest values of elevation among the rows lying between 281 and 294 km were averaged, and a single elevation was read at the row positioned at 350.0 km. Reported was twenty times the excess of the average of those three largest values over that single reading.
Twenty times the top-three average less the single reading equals -2.9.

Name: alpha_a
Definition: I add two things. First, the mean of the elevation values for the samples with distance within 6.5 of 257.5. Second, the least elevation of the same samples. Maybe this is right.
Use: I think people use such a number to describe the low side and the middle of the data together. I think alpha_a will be 5.94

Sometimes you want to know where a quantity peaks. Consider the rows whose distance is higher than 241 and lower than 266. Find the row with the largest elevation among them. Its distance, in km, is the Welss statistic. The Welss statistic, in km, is 265.0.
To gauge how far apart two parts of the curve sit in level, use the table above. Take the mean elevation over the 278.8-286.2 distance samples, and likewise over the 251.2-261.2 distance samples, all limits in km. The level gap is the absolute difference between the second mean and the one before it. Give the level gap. 0.16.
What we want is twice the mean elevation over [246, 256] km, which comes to 5.85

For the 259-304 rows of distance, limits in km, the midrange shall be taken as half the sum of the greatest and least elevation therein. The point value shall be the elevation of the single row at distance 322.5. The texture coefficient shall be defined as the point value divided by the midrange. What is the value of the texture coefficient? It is 1.01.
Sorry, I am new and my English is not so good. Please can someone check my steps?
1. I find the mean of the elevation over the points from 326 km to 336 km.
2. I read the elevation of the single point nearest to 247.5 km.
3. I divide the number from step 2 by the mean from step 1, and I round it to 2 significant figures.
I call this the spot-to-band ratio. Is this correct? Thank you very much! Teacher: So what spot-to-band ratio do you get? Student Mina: 0.97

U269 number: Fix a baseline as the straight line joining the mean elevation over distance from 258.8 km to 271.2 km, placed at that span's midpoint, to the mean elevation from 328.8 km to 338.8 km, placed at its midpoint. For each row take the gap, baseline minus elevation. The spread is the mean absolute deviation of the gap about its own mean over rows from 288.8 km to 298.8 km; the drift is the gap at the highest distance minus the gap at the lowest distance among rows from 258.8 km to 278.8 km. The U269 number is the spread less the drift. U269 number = -0.059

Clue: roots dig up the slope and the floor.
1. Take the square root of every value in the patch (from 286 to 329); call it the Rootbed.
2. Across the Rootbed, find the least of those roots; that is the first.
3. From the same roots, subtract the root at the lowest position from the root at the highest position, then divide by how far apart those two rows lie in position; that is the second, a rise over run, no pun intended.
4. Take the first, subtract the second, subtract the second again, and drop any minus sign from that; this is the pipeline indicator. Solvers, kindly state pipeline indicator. 1.70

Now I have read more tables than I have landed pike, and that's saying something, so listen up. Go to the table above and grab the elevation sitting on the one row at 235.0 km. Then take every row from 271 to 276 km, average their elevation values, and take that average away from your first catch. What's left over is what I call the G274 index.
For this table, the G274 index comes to -0.04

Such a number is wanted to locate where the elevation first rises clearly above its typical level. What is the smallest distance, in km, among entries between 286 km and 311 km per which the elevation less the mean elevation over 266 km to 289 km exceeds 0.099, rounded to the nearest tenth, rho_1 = 300.0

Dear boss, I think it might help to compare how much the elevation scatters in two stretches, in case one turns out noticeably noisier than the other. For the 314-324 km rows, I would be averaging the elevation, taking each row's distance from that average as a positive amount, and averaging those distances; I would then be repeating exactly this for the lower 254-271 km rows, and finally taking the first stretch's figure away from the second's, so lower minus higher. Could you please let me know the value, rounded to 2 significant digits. -0.035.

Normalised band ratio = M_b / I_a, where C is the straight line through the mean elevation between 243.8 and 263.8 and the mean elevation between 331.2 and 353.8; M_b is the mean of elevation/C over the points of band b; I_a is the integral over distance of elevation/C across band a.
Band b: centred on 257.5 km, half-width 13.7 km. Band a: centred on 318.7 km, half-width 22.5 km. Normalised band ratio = 0.022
